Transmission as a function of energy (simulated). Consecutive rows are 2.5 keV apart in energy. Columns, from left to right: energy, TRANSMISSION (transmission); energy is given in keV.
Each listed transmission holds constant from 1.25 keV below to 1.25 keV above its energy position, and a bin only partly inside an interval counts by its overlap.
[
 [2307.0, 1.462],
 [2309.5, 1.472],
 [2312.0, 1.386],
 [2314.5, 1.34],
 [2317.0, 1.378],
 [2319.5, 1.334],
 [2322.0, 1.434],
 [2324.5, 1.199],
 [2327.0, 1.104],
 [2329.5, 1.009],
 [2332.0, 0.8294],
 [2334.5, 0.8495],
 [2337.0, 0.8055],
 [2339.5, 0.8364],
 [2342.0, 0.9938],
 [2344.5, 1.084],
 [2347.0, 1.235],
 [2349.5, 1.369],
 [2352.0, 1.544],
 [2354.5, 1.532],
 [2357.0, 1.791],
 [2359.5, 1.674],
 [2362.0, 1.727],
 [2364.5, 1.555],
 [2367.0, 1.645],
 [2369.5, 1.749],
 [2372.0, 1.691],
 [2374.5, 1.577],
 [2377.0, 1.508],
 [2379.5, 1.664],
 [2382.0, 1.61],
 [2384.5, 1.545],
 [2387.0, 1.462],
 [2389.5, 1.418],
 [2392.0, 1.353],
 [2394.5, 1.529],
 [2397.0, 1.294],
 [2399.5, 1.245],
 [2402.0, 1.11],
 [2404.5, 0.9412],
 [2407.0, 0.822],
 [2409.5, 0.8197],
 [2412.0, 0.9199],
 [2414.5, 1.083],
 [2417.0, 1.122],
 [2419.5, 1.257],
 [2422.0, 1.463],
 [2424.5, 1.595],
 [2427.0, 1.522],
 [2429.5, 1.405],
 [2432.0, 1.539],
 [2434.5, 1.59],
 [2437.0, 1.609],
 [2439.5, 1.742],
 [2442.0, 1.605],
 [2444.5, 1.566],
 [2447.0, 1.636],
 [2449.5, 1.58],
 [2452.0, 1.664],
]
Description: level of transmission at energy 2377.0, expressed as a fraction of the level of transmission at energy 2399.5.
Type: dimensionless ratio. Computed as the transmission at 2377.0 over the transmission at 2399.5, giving 1.21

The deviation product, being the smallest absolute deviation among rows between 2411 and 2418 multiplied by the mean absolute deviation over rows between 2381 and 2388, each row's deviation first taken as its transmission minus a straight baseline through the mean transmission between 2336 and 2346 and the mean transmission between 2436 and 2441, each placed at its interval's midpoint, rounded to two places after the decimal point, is 0.11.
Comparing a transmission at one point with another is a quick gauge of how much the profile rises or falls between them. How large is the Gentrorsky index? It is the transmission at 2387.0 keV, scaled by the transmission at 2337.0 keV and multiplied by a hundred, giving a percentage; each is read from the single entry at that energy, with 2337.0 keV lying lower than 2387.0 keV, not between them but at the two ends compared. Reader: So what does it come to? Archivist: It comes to 182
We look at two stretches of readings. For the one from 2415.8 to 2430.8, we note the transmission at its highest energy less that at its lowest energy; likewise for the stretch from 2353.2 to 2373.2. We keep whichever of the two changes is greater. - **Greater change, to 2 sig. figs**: 0.28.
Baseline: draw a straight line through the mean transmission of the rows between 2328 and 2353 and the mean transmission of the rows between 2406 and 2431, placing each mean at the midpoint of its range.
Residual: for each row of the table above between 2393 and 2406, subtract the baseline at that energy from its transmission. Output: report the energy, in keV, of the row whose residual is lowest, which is 2404.5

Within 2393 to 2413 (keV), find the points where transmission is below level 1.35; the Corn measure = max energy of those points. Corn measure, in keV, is 2412.0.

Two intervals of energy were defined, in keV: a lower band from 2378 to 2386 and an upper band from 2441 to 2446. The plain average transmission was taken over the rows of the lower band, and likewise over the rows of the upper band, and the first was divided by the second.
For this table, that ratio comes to 1.01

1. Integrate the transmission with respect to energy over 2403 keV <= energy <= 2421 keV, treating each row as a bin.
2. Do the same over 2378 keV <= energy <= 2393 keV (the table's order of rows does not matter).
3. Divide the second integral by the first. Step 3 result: 1.3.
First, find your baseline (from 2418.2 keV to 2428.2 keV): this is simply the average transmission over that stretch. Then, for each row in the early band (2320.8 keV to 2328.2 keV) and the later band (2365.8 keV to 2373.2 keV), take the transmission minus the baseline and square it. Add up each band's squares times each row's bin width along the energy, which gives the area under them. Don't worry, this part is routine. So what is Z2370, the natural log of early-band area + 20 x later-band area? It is 2.2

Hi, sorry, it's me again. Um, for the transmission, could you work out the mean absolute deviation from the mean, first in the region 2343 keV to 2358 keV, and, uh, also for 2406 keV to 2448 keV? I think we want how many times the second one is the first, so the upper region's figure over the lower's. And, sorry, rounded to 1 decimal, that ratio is 1.3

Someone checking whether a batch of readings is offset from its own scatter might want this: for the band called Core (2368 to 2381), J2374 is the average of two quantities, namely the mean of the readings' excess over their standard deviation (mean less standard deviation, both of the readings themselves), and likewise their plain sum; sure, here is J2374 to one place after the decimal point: 4.9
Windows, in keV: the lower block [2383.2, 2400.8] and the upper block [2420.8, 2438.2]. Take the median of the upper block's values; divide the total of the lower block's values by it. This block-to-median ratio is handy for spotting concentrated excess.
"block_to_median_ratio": 6.4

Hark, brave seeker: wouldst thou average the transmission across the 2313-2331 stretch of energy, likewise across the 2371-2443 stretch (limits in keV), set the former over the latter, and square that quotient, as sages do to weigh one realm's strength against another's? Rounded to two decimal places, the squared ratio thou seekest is 0.83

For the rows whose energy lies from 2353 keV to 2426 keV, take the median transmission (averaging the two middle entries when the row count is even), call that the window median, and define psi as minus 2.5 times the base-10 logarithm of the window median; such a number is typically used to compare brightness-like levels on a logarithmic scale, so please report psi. -0.45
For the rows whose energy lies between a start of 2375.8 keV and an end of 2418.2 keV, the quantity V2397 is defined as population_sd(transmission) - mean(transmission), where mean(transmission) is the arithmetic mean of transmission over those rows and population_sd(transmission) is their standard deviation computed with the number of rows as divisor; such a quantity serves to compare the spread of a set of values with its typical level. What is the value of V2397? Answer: -1.0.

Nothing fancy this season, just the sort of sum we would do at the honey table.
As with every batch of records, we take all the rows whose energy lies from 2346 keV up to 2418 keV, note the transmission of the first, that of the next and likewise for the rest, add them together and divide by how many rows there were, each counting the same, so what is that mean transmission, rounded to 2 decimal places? 1.40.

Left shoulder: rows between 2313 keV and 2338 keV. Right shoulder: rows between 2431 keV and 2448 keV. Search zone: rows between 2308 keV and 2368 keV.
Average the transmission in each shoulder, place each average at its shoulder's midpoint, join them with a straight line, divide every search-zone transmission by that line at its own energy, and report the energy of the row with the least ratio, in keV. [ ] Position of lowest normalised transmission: 2337.0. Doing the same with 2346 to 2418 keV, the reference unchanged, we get 2409.5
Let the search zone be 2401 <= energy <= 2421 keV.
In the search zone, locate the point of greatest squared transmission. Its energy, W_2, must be 2419.5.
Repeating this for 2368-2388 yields 2369.5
